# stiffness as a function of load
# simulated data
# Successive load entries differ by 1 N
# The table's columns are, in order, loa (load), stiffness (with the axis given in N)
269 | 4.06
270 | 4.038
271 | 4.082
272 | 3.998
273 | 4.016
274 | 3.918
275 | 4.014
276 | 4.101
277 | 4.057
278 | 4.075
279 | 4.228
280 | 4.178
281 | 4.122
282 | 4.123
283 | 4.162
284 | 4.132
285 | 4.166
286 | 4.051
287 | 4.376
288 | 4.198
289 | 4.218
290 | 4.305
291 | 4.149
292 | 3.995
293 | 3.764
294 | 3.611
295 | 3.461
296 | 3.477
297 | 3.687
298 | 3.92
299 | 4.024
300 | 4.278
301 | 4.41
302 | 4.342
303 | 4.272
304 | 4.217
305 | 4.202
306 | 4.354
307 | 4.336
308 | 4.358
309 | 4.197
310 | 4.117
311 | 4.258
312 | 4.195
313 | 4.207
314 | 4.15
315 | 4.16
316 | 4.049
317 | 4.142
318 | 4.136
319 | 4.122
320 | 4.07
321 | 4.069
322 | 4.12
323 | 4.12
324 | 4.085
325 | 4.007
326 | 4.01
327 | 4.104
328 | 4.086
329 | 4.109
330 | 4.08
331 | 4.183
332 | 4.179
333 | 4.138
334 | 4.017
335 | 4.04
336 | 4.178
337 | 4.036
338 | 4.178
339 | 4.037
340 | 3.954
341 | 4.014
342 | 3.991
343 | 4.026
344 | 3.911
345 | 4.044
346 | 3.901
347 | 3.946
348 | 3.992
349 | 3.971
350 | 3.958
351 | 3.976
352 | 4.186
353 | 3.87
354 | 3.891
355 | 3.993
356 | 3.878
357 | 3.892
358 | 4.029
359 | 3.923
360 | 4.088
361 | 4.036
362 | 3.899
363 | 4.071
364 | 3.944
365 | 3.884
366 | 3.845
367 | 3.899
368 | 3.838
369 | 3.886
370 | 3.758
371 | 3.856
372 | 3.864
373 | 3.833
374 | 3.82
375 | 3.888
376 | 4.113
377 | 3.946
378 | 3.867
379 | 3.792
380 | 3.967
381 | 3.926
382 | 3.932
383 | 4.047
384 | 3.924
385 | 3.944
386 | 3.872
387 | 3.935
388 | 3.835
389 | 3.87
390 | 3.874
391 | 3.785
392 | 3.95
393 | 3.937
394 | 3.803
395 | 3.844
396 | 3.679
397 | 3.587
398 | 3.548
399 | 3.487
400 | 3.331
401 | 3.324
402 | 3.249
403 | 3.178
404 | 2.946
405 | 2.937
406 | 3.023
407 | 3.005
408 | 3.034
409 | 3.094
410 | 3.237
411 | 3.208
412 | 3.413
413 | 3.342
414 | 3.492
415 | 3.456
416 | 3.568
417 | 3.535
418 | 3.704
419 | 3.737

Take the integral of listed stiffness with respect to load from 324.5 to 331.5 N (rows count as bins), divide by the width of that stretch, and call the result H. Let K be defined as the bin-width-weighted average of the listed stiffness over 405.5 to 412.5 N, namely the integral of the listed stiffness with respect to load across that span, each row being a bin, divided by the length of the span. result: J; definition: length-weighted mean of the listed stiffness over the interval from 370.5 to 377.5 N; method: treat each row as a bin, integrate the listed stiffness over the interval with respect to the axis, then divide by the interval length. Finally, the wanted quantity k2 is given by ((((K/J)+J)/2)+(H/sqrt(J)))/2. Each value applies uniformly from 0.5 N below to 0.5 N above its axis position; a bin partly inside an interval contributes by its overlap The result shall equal 2.21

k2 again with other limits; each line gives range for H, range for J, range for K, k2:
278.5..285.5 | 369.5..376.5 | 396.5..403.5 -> 2.24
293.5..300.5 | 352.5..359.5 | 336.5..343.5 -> 2.19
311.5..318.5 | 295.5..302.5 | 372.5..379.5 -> 2.28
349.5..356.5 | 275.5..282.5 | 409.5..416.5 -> 2.21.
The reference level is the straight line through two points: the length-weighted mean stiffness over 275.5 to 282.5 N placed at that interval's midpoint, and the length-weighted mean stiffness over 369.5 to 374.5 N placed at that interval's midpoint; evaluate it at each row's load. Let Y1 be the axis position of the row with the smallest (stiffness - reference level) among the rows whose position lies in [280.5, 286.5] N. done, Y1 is 286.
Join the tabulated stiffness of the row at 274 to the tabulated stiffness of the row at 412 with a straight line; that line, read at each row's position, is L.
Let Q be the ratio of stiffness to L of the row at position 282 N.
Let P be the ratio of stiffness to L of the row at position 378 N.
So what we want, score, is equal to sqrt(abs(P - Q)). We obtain 0.18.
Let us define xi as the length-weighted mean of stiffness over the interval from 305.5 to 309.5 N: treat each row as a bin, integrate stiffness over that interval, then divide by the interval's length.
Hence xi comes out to 4.31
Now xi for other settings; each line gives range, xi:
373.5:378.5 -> 3.93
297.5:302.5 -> 4.19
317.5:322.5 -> 4.10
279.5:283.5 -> 4.15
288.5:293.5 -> 4.09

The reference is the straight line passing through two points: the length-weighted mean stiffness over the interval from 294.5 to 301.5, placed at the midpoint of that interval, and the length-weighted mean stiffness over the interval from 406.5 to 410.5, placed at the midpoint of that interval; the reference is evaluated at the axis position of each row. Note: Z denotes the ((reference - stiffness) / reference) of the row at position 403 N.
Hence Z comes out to -0.01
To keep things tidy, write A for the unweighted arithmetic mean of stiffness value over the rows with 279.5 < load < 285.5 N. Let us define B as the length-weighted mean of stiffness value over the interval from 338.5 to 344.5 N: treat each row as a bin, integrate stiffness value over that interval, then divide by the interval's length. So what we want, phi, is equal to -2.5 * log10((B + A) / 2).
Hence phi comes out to -1.52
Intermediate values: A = 4.15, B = 3.99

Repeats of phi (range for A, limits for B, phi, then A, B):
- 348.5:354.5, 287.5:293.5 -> -1.52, 3.98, 4.10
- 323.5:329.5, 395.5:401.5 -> -1.44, 4.07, 3.49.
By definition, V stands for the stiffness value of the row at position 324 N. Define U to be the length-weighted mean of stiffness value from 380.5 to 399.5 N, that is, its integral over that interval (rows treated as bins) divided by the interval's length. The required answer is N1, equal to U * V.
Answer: 15.6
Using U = 3.83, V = 4.085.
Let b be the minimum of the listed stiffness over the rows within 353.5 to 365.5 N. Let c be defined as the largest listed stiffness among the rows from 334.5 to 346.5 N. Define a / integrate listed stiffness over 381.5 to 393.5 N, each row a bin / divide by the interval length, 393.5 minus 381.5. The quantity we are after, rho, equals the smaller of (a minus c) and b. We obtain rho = -0.27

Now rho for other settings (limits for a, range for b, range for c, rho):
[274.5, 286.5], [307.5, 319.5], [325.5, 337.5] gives -0.07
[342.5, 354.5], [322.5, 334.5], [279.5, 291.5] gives -0.40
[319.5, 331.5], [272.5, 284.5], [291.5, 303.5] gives -0.32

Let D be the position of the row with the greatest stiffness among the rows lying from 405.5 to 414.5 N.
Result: 414 N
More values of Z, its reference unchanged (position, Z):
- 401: -0.06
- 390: -0.20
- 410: -0.05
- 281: -0.03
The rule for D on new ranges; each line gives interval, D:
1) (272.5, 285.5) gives 279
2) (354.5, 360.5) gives 360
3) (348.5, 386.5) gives 352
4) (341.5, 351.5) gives 345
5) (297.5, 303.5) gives 301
